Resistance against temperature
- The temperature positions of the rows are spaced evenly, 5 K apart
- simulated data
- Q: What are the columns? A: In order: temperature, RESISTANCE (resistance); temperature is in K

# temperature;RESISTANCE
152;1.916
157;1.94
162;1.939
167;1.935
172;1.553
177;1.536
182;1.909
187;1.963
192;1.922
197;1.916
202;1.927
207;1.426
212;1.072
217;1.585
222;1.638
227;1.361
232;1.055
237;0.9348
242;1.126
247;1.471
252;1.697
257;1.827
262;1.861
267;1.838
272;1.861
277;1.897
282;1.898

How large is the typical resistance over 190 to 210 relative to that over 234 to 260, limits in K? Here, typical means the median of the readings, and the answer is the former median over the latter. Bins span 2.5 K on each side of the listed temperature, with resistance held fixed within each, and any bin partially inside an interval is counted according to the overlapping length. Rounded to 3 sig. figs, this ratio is 1.30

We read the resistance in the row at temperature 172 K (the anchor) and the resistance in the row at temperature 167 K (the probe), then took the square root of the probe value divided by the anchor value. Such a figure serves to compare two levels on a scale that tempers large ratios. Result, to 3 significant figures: 1.12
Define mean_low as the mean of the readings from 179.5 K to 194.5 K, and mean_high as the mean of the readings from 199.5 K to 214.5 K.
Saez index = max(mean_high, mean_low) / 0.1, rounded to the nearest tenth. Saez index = 19.3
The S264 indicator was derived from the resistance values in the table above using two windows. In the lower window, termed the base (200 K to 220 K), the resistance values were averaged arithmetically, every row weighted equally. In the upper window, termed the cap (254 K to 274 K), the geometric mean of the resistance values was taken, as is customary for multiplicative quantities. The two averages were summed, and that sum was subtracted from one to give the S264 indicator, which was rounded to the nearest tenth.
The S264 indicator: -2.3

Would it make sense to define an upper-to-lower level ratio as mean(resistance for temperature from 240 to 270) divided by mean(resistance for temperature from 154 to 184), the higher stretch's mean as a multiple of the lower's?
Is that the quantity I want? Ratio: 0.91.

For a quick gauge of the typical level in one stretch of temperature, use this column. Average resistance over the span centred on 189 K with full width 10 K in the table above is 1.94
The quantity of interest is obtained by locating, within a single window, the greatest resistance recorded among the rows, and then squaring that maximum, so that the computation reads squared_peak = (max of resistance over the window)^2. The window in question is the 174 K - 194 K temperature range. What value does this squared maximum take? 3.85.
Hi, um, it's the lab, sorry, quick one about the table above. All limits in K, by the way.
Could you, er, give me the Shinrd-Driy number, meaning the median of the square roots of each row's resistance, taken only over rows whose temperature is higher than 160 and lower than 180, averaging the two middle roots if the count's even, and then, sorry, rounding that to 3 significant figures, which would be 1.32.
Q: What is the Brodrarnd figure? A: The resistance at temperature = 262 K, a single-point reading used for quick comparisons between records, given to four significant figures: 1.861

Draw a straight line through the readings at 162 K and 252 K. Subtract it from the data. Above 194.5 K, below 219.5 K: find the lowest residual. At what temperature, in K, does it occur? 212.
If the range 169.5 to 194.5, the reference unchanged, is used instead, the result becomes 177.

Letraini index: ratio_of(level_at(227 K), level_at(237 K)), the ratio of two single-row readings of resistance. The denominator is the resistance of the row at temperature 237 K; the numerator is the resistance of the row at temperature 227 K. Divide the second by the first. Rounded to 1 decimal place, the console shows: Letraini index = 1.5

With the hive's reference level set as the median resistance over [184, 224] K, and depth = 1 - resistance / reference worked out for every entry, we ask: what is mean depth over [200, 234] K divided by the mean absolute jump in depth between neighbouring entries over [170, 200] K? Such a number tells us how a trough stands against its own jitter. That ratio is 3.5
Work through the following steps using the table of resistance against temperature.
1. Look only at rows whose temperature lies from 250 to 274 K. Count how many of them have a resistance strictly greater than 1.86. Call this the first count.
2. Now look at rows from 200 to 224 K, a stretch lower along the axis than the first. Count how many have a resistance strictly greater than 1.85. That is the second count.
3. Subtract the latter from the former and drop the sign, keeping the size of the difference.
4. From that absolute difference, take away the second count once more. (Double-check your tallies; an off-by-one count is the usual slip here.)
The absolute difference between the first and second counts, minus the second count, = 0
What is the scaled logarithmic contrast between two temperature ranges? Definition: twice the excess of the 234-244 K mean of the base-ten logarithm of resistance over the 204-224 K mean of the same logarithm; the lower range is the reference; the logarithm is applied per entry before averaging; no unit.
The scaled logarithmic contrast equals -0.28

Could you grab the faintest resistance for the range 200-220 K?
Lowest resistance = 1.072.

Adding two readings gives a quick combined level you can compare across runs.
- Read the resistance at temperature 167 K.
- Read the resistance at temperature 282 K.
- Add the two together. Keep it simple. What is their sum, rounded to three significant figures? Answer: 3.83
